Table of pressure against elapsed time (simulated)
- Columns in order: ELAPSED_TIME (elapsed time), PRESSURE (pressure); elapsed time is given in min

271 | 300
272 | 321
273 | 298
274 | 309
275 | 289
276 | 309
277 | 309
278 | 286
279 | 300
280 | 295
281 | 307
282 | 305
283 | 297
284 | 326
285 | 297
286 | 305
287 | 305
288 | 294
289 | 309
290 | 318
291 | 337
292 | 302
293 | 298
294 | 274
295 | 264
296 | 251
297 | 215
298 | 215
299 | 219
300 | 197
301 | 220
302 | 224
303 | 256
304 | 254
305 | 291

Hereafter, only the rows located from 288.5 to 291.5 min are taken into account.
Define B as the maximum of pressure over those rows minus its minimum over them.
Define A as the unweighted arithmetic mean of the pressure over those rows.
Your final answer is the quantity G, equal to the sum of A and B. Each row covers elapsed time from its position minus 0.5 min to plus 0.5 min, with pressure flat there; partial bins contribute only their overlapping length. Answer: 349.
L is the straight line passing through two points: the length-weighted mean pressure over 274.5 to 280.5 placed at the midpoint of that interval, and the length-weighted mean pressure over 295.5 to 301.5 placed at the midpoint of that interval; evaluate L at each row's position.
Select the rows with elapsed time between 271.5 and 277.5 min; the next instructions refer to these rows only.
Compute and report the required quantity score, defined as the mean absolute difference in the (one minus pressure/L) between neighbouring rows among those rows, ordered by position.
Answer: 0.050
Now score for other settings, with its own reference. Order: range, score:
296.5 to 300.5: 0.045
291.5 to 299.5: 0.049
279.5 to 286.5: 0.056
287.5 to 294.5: 0.072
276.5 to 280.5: 0.043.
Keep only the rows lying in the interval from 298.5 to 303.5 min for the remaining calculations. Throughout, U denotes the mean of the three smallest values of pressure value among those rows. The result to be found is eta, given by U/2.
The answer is 106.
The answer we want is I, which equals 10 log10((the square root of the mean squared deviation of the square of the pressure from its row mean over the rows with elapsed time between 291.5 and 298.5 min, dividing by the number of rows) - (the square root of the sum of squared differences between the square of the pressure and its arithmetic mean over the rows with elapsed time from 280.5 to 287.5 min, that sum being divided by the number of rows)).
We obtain 41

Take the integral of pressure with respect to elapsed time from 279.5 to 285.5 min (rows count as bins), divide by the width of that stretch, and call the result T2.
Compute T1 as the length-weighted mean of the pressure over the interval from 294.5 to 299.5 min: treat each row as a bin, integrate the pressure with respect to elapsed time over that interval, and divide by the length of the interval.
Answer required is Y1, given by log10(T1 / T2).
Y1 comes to -0.12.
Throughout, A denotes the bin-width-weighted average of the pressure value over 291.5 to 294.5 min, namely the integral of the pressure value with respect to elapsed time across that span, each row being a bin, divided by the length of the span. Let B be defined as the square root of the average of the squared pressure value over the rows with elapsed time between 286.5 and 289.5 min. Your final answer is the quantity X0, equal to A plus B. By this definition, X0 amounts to 594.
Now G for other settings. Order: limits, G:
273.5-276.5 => 322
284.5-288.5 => 311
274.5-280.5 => 321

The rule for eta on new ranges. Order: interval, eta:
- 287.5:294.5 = 144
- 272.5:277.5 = 149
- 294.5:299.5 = 108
